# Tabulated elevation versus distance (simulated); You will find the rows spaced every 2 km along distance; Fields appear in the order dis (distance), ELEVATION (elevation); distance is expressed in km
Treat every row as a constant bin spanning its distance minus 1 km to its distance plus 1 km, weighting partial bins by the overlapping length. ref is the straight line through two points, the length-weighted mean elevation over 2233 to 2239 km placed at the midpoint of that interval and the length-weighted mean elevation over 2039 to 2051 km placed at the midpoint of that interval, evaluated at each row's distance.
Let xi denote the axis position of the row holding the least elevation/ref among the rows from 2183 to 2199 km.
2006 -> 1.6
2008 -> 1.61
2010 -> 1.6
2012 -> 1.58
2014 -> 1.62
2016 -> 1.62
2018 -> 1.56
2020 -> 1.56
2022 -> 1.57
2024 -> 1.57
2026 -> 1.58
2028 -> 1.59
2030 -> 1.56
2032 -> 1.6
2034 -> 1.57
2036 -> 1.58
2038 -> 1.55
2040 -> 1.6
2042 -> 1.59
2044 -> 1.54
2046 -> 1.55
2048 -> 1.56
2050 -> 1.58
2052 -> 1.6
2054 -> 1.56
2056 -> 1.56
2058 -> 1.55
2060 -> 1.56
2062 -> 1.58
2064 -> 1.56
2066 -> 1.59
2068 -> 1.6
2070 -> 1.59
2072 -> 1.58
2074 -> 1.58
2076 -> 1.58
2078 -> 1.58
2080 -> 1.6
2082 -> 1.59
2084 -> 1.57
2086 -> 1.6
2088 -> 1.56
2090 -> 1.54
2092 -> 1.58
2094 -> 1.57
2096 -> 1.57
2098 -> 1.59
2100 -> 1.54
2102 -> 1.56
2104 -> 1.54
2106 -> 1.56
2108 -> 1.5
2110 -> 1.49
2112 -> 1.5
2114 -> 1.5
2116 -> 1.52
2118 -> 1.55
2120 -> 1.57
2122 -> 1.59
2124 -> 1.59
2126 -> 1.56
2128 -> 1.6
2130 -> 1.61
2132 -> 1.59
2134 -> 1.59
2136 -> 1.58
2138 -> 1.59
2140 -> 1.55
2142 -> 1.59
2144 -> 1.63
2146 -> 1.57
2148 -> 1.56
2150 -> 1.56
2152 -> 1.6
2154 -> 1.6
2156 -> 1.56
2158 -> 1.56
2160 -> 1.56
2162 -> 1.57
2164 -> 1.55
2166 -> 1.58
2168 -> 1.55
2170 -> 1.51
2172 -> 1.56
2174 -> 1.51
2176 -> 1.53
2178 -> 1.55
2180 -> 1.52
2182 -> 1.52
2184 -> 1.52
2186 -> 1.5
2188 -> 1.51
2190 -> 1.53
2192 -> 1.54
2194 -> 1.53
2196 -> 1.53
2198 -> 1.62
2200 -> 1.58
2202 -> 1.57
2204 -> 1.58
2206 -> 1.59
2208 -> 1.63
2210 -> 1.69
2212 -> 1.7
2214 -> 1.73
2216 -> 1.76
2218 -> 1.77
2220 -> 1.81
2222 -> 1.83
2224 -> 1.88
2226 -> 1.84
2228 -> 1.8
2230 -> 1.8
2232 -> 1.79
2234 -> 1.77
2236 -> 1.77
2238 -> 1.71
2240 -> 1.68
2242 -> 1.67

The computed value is 2186 km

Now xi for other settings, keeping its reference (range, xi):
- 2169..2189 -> 2186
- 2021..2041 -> 2038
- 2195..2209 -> 2196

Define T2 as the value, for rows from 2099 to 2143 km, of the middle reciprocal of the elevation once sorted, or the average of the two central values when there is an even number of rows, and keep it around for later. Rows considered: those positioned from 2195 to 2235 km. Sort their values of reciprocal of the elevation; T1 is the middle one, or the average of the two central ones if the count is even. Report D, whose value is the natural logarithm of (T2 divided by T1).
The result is 0.112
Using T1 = 0.573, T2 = 0.641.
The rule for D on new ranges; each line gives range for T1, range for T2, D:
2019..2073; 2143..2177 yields 0.006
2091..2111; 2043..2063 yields 0.000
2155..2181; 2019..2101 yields -0.019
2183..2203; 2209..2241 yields -0.146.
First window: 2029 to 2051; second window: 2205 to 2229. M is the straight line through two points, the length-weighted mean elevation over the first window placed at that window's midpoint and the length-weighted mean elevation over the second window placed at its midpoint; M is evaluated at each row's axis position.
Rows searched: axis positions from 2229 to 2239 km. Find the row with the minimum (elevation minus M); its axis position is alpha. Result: 2238 km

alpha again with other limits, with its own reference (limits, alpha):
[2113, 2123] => 2114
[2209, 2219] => 2210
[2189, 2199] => 2196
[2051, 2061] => 2058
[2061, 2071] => 2064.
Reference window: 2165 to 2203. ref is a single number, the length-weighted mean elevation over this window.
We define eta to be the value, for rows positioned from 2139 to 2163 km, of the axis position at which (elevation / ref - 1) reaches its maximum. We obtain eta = 2144 km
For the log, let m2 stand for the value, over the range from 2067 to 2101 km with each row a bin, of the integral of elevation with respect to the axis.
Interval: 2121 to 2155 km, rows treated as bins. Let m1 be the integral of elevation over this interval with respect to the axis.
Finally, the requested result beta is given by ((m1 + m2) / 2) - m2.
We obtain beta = 0.14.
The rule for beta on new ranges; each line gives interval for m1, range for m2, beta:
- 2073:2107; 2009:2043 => -0.19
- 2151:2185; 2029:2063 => -0.34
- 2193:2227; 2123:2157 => 1.71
